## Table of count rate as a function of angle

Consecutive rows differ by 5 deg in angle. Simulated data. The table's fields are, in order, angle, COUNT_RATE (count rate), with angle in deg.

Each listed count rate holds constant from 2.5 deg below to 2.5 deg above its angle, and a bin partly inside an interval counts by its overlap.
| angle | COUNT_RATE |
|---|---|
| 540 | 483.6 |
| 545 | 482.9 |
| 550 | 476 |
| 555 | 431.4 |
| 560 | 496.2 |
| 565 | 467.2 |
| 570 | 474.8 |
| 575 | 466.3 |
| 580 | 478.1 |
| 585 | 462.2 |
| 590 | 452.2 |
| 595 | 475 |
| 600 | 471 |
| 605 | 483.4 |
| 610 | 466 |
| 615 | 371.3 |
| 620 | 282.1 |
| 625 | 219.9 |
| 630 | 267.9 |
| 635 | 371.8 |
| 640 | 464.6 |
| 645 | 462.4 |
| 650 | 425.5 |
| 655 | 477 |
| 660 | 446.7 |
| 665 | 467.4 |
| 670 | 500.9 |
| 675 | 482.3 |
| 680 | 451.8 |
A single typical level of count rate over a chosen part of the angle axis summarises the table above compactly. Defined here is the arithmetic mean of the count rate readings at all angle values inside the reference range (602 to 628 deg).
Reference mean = 365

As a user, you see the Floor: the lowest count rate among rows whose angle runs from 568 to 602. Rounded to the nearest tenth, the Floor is 452.2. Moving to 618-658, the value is 219.9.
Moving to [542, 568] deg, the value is 431.4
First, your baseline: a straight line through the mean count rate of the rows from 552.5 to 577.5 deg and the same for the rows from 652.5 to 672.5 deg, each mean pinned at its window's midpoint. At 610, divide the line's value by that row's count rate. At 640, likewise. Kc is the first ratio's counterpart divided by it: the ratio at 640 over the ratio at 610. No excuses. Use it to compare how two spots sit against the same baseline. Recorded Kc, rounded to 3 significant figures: 1.01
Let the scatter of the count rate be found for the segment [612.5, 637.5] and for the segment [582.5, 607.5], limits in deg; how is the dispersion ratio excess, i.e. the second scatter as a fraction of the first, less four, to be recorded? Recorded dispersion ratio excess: -3.8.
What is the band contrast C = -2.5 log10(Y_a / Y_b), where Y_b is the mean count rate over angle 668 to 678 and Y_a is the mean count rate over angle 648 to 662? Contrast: 0.1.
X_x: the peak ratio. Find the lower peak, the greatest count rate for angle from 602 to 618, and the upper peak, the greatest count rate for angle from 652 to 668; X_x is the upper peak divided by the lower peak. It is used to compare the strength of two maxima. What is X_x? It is 0.99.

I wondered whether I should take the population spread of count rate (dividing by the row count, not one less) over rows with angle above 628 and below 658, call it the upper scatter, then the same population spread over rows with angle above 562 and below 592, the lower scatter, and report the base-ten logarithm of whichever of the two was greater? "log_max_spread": 1.86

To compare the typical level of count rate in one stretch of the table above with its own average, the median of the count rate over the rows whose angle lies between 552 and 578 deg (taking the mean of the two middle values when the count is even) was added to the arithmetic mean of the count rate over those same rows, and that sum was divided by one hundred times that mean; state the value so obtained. 0.0200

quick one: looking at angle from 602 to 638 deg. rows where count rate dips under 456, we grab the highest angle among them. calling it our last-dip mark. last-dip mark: 635 deg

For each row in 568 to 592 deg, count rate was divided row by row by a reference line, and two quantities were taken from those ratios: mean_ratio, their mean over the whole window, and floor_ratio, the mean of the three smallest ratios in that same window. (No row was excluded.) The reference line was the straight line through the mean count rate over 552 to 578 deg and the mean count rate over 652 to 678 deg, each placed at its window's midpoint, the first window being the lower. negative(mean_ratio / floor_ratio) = -1.01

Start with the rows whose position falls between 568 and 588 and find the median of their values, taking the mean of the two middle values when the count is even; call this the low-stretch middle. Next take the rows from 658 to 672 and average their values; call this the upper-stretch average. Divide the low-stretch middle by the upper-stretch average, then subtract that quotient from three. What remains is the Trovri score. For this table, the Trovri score 2.00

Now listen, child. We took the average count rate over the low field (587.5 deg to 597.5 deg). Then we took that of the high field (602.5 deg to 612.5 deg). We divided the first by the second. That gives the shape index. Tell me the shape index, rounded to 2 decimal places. 0.98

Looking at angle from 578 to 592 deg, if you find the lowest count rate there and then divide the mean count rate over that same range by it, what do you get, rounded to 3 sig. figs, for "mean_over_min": 1.03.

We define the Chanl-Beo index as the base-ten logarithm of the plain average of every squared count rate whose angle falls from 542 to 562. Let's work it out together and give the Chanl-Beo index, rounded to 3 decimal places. 5.348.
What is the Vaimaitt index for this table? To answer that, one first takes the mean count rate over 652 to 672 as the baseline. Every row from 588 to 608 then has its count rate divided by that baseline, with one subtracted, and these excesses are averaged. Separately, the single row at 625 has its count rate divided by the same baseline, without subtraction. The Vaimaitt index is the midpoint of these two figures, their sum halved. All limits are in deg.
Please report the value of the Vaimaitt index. 0.23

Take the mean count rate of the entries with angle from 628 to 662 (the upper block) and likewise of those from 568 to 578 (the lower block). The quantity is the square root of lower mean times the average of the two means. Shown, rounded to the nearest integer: 457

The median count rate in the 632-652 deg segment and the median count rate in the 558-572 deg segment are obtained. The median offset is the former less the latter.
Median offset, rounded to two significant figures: -31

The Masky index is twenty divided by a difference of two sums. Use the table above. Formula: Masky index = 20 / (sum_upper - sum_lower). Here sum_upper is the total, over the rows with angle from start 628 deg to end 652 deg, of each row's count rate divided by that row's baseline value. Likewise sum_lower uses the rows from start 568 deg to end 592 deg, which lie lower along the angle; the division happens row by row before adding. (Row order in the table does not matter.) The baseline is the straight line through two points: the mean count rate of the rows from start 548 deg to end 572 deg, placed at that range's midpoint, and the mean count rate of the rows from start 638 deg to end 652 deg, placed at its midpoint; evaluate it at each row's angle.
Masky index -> -33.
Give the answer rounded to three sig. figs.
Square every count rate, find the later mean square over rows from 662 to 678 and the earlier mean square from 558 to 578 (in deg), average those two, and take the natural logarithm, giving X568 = 12.3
